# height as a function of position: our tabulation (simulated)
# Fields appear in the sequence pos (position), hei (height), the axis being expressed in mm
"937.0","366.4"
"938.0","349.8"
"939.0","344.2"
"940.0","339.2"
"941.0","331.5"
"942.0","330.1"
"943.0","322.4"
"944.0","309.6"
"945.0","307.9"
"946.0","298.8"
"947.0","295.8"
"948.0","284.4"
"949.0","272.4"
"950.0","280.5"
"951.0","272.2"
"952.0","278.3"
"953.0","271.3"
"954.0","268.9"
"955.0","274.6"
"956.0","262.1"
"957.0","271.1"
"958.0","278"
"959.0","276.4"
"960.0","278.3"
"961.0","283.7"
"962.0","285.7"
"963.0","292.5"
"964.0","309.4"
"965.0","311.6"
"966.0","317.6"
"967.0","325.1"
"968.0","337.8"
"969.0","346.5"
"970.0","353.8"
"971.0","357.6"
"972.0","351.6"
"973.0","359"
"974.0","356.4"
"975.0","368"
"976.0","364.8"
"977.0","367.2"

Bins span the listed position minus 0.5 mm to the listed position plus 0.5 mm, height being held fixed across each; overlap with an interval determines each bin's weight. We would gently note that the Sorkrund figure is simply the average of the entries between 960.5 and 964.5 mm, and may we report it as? 293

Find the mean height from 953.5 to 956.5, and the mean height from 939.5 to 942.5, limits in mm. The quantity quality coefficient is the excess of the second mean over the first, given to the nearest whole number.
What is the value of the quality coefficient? 65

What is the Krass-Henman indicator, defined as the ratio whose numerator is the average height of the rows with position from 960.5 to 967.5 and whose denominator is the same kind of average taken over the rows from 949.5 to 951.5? 1.10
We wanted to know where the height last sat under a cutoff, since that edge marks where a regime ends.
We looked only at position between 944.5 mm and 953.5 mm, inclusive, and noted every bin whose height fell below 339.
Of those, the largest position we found 953.0 mm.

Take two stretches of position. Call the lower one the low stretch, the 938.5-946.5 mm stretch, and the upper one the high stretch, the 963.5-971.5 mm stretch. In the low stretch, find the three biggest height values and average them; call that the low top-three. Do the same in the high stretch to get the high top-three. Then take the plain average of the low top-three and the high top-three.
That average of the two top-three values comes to 345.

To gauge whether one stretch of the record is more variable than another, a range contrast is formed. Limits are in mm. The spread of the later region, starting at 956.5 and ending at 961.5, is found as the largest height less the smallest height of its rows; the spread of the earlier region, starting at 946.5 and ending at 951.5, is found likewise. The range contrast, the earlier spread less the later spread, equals 11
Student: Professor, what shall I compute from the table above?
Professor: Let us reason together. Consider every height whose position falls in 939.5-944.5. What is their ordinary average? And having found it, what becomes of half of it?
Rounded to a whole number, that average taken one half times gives 163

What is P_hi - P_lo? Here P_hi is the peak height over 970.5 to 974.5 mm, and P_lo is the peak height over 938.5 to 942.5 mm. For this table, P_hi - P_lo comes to 15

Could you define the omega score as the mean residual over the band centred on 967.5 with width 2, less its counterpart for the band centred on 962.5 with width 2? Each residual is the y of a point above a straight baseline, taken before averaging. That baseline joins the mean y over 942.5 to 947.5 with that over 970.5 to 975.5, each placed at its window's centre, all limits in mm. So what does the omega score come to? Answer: 33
